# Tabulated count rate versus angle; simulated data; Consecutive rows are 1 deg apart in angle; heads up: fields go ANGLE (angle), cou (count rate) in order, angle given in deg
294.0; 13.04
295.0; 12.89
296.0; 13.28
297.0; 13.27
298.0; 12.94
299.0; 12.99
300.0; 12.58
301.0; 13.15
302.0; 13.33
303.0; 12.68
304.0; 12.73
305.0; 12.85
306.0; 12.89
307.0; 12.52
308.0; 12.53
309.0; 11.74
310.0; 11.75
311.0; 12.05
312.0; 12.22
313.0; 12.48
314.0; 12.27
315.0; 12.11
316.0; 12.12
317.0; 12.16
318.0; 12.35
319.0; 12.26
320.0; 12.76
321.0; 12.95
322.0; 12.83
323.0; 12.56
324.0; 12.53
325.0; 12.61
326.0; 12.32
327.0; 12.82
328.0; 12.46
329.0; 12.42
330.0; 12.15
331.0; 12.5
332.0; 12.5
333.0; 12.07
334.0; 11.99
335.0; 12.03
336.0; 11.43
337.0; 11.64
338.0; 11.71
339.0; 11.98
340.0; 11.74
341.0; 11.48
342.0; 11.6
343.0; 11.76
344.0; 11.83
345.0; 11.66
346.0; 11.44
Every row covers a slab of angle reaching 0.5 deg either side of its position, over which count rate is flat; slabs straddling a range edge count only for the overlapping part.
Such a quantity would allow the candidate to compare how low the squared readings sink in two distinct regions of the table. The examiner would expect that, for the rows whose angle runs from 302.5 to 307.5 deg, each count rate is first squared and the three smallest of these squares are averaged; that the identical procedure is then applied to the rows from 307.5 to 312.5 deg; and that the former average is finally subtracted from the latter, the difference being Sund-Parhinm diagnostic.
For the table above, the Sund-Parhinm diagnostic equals -19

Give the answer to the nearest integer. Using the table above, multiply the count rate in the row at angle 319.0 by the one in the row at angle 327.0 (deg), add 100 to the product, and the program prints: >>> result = 257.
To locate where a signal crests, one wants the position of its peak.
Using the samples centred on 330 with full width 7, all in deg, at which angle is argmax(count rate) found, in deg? 327.0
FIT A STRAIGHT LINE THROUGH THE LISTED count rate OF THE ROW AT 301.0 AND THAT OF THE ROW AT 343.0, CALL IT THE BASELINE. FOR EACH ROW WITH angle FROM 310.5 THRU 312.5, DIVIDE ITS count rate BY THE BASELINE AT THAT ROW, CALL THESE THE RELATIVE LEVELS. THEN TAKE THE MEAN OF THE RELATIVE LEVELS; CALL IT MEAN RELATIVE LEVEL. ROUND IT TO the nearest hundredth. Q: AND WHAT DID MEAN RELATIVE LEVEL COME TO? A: 0.95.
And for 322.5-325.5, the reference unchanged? 1.01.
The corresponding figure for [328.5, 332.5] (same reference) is 1.02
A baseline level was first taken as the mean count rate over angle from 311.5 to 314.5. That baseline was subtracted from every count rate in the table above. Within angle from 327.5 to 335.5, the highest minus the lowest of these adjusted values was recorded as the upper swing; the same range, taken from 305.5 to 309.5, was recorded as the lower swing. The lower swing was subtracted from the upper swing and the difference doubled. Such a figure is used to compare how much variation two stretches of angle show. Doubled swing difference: -1.3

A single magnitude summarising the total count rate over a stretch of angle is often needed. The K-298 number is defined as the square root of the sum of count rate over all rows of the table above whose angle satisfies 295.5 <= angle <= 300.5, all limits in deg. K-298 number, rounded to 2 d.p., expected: 8.07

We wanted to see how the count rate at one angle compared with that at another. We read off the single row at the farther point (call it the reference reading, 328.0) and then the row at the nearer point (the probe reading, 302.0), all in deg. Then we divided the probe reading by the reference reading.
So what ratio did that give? 1.07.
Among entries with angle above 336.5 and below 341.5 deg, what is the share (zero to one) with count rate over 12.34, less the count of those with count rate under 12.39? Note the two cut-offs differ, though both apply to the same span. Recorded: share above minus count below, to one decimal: -5.0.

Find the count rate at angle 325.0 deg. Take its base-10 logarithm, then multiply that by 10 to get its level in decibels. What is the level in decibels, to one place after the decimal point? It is 11.0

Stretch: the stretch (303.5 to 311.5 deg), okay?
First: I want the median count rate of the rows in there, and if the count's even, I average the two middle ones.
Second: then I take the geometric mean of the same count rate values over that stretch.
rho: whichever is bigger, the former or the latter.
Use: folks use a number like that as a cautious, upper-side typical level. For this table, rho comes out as 12.5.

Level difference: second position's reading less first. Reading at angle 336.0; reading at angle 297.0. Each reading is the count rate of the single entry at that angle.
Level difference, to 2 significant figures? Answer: 1.8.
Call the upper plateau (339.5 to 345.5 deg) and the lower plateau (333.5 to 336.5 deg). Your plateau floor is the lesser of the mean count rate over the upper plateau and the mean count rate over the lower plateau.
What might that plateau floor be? 11.7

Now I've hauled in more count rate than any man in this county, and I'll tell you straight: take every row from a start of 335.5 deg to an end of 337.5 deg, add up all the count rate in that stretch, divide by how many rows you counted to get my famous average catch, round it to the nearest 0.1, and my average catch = 11.5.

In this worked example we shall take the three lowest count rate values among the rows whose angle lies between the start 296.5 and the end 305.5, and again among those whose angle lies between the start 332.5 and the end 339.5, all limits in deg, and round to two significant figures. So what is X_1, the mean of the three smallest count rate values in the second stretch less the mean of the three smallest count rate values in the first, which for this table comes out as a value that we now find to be -1.1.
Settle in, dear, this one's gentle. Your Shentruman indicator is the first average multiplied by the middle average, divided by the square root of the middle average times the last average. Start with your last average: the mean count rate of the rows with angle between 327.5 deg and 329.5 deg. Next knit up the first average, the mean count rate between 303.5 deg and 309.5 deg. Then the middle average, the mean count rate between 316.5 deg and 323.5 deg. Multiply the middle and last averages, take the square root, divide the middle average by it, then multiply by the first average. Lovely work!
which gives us 12.6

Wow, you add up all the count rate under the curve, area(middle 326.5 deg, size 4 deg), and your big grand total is 50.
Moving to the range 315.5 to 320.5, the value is 62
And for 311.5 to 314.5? 37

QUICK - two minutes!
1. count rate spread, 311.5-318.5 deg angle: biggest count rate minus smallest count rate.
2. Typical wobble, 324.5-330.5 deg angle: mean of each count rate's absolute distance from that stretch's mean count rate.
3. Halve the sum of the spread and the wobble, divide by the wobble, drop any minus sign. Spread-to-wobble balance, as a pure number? 1.6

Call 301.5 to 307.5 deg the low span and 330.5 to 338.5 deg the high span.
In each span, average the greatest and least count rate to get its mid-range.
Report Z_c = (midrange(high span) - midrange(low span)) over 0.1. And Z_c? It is -10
